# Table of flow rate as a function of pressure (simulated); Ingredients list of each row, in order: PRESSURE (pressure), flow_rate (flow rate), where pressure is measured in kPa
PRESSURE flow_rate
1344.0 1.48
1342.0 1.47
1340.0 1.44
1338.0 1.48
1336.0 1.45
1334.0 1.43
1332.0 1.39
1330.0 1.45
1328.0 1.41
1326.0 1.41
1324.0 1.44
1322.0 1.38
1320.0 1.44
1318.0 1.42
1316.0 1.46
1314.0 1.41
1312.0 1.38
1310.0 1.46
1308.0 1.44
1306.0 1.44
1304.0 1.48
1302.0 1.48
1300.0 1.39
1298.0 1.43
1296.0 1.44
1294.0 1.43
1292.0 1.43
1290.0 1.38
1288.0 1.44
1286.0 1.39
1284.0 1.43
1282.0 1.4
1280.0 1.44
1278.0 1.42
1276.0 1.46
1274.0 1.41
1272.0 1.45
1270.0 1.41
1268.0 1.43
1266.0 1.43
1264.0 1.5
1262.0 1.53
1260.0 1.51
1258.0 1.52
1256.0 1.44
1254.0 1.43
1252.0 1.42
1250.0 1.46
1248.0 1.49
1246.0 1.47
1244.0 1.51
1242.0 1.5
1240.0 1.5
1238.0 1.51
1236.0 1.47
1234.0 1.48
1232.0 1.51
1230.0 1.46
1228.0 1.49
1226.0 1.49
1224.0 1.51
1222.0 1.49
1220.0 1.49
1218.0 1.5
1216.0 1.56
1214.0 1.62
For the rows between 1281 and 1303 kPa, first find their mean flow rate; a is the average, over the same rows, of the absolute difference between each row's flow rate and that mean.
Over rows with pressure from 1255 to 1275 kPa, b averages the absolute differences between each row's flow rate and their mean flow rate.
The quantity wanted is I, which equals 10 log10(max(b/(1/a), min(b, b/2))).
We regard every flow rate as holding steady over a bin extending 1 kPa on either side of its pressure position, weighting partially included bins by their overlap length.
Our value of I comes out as -16.8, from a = 0.0231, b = 0.042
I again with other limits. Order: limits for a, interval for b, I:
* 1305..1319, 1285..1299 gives -20.0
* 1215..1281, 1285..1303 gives -19.1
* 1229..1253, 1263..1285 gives -19.9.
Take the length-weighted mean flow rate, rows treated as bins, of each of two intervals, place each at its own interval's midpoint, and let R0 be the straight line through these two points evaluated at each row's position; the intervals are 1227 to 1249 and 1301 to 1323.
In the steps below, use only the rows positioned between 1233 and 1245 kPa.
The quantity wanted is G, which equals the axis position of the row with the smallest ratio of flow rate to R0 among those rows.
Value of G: 1236.0 kPa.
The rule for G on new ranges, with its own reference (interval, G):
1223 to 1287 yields 1286.0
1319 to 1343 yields 1322.0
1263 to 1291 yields 1290.0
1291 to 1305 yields 1300.0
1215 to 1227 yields 1220.0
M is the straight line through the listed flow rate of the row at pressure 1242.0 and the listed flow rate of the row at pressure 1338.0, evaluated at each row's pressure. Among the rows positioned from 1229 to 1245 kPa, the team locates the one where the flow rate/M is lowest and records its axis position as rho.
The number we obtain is 1230.0 kPa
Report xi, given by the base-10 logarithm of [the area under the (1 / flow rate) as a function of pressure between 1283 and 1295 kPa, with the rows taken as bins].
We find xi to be 0.928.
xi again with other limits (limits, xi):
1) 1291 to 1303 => 0.923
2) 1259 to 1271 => 0.913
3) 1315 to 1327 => 0.926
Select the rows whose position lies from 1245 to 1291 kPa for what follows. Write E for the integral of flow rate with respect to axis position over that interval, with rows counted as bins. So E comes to 67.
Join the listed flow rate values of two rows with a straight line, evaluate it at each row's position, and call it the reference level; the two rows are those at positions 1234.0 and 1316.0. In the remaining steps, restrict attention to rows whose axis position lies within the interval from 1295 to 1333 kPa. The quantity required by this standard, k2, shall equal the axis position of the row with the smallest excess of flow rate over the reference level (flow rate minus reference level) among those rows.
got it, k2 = 1312.0 kPa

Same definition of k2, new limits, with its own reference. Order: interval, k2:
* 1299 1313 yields 1312.0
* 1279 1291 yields 1290.0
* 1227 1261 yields 1252.0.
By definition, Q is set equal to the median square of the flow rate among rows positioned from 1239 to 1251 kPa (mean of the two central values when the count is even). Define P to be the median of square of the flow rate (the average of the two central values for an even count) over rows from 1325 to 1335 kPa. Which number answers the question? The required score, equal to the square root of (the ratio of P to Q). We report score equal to 0.94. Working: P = 1.99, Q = 2.24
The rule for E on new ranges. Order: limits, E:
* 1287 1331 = 63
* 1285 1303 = 26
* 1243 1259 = 23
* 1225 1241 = 24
